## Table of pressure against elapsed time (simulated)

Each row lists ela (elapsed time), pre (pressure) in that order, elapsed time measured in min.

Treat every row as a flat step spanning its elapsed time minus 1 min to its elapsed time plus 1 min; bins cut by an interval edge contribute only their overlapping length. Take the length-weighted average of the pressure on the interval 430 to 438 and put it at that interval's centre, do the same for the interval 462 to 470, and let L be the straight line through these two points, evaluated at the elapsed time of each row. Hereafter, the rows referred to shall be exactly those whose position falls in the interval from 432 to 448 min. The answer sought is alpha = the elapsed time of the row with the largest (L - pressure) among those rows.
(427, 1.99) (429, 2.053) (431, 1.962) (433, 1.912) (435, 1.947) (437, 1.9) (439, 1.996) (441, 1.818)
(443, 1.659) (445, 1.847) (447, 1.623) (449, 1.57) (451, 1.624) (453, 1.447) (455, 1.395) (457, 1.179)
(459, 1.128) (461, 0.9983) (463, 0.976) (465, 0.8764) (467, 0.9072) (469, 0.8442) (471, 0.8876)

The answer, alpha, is 433 min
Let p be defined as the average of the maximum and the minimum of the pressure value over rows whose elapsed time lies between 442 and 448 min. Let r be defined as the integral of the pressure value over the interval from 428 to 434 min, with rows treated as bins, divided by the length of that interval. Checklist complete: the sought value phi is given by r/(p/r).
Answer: 2.2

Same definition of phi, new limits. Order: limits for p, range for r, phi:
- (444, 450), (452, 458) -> 1.1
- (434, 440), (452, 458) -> 0.9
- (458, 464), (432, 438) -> 3.5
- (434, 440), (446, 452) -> 1.3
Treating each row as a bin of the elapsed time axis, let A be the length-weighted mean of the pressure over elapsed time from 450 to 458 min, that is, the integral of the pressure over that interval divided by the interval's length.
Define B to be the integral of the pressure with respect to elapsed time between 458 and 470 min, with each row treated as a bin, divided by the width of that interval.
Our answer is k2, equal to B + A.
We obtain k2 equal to 2.37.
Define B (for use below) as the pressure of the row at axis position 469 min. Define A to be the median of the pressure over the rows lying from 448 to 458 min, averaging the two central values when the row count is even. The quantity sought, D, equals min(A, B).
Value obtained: 0.84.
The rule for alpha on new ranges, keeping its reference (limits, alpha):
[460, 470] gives 461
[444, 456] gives 447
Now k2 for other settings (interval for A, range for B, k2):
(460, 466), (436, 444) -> 2.79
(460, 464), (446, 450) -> 2.58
